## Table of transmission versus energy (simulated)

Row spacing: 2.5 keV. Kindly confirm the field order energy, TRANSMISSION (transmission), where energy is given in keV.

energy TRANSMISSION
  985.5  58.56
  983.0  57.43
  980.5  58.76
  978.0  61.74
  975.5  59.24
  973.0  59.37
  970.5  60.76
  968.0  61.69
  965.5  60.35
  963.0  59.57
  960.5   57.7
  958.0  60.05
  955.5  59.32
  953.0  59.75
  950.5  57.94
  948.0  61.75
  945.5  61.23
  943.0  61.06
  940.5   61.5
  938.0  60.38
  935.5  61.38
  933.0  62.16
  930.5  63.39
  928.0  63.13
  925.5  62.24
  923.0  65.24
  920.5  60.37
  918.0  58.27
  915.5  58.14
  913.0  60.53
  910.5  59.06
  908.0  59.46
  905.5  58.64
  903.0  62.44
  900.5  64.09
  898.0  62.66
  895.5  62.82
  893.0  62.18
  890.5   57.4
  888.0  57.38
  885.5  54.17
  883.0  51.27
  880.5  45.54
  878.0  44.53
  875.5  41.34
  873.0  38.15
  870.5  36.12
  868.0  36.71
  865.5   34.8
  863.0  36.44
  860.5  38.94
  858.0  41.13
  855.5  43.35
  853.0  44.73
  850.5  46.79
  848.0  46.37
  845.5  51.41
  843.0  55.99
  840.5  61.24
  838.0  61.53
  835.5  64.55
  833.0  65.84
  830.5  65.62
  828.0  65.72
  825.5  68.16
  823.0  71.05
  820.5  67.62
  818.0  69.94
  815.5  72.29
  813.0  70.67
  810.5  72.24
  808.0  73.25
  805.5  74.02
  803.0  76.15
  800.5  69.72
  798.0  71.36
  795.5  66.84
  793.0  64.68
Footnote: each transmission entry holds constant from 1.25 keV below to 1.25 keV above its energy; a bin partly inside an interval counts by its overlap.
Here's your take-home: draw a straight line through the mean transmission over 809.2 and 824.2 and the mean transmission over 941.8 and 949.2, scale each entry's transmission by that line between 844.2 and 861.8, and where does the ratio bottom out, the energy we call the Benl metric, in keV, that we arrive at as 860.5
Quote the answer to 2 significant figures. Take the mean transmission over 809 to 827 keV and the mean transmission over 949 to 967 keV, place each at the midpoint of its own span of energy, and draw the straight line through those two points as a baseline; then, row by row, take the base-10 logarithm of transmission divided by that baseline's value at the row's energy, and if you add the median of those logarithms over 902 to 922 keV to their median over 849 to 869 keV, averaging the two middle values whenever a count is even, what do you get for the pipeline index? -0.25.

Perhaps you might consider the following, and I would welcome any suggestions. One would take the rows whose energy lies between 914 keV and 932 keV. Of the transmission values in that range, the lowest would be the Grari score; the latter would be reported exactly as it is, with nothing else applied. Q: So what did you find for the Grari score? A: 58.14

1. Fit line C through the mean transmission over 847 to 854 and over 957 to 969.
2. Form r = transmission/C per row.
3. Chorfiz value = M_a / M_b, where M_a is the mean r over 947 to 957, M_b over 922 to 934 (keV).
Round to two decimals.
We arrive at 0.90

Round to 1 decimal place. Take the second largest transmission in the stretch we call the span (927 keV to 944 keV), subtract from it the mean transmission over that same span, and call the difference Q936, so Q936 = 1.3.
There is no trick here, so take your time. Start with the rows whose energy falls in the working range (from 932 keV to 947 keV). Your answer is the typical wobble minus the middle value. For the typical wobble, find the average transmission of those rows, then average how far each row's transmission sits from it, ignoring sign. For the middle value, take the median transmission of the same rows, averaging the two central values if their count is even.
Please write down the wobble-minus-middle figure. -61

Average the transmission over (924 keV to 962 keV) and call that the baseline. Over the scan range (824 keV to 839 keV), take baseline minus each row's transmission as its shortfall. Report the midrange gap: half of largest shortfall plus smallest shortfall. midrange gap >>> -4.0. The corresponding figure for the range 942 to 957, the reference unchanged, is 1.0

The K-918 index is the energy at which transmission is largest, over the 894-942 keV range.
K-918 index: 923.0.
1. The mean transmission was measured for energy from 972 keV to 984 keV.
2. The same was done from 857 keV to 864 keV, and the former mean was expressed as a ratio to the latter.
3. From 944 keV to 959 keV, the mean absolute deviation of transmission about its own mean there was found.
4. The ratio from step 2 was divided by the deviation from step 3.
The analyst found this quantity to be 1.5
